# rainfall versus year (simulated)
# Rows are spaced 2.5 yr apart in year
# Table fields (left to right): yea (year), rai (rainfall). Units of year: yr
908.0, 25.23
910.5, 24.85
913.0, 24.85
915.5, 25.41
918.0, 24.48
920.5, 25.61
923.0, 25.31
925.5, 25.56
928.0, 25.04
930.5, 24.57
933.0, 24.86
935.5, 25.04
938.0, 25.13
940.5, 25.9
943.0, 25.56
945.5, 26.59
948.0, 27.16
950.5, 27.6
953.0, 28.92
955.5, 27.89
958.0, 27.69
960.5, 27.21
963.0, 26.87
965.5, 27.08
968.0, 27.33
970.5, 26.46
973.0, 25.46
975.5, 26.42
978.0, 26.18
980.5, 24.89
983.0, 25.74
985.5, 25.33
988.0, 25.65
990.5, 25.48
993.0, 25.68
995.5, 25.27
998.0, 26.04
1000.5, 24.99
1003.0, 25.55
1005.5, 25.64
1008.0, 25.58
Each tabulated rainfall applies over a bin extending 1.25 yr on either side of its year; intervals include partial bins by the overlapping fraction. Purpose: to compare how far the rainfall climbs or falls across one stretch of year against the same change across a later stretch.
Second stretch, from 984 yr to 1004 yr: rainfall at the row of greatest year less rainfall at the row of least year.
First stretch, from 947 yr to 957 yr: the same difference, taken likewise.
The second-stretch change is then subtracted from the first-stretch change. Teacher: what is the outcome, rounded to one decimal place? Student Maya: 0.5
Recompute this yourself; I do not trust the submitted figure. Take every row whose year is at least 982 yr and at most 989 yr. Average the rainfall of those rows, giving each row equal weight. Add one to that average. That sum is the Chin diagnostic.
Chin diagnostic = 26.6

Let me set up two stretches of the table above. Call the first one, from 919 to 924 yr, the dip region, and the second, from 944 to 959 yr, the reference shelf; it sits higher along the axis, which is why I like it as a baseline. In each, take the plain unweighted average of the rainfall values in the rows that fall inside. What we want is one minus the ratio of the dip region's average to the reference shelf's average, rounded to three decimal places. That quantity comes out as 0.079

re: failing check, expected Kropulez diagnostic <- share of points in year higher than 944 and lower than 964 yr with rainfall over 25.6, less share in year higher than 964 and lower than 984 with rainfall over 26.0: 0.4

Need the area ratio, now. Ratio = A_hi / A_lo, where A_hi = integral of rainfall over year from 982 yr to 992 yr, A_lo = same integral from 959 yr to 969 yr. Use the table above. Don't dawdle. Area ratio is 0.94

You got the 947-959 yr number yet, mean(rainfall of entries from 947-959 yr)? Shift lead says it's 27.9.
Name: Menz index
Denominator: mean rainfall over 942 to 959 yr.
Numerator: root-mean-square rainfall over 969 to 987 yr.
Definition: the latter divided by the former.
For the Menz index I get 0.94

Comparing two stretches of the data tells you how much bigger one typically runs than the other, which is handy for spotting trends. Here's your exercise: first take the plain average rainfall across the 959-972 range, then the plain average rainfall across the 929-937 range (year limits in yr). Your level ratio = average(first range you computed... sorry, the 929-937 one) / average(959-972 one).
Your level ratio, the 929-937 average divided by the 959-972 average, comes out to 0.92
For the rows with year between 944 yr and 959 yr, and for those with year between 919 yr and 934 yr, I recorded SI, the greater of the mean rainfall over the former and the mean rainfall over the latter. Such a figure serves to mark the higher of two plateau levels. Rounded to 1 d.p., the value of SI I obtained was 27.6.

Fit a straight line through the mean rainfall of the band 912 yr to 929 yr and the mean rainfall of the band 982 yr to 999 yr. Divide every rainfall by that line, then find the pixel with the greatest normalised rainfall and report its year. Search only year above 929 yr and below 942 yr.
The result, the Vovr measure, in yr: 940.5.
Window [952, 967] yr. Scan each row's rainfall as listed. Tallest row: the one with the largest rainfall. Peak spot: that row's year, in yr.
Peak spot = 953.0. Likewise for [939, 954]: 953.0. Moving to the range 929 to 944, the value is 940.5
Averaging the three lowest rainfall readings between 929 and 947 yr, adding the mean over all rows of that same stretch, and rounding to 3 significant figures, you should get 50.2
